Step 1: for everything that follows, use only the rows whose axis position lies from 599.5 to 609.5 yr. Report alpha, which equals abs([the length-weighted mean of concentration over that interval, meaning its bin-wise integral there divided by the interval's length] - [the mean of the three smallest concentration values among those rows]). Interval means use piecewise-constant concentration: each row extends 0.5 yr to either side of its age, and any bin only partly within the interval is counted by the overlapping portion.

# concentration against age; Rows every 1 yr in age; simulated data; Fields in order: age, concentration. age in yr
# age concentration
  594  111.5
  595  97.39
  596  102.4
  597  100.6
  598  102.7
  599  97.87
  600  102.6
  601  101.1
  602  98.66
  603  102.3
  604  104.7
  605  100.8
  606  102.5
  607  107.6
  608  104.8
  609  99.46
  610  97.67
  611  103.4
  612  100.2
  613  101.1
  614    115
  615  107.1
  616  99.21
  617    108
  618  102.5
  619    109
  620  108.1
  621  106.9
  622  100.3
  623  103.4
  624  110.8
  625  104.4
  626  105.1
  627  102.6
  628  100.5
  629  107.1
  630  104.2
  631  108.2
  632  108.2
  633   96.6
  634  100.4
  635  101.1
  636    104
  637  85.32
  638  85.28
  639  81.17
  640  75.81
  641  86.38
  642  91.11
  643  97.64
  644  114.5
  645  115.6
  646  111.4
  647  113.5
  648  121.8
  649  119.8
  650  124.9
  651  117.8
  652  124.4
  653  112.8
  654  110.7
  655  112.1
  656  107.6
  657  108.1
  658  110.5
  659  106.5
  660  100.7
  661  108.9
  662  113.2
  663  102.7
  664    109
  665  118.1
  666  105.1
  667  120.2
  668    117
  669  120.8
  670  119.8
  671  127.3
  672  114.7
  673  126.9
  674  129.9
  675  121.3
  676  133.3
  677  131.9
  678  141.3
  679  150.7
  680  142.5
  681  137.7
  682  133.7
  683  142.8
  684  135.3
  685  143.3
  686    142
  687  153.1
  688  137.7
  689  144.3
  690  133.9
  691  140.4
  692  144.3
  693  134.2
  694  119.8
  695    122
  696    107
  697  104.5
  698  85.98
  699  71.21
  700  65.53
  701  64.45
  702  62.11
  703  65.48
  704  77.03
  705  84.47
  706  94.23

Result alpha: 3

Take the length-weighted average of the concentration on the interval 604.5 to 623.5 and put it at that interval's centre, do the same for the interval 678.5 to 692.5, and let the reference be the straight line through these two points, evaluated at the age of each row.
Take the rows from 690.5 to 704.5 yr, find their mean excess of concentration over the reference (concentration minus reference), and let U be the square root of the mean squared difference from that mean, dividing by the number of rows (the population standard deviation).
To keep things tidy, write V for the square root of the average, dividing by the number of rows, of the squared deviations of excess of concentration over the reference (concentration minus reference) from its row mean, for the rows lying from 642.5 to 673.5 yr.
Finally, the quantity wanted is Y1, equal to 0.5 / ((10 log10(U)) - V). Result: 0.07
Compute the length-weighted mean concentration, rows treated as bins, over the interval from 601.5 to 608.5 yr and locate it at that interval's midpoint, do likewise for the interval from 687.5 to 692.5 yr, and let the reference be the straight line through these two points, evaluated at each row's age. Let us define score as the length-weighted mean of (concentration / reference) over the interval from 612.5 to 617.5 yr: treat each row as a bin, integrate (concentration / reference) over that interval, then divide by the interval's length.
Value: 0.99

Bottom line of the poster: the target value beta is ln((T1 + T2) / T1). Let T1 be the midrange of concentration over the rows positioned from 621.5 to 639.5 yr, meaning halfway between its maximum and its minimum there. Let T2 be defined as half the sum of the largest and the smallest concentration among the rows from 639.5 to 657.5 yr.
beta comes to 0.72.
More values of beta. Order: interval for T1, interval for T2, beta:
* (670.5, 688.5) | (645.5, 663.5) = 0.61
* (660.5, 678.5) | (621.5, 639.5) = 0.58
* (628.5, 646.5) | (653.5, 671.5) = 0.78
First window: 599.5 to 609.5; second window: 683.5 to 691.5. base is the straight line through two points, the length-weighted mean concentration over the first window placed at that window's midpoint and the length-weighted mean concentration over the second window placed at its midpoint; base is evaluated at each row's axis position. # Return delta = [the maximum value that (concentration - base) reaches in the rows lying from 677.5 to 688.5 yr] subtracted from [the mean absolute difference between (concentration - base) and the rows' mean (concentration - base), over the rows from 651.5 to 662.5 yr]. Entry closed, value -9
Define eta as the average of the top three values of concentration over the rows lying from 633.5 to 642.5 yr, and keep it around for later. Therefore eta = 102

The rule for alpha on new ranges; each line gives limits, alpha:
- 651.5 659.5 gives 4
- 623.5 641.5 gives 17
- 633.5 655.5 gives 24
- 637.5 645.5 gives 13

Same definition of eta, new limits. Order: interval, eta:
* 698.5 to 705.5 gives 78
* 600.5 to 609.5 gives 106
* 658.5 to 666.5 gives 113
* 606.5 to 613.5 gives 105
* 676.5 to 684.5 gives 145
